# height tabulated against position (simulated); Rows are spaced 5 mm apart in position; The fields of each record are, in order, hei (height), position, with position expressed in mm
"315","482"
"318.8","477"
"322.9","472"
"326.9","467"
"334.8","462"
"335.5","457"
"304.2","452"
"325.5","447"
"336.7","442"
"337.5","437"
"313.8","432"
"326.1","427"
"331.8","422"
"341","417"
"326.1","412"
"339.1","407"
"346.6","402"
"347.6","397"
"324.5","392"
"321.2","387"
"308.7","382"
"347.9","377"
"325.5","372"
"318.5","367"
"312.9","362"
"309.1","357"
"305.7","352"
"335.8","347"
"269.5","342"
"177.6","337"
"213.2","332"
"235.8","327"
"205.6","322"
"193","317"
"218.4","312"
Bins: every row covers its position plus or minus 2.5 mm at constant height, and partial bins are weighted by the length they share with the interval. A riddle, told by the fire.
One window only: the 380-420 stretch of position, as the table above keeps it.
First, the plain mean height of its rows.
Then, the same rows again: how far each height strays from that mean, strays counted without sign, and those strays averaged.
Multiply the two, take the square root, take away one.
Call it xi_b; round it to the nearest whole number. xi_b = 61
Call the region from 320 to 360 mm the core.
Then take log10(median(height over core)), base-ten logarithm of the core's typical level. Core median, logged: 2.40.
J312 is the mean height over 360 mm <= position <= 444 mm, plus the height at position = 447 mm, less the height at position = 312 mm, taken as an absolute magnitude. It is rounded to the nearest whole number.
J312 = 437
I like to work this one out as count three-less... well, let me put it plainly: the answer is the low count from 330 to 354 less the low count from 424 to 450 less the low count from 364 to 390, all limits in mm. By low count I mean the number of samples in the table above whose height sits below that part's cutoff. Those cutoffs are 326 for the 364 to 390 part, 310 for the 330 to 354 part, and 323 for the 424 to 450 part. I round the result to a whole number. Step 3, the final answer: -1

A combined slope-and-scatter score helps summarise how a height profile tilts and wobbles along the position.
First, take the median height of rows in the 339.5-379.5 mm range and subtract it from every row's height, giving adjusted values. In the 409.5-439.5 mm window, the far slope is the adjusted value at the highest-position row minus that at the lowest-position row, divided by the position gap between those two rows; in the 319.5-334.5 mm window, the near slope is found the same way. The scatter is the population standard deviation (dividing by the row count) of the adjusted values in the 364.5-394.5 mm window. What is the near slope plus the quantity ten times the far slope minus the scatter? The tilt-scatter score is -7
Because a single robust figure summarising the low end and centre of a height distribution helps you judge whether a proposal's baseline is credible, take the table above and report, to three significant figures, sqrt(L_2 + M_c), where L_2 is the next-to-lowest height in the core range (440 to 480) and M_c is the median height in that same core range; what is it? 25.4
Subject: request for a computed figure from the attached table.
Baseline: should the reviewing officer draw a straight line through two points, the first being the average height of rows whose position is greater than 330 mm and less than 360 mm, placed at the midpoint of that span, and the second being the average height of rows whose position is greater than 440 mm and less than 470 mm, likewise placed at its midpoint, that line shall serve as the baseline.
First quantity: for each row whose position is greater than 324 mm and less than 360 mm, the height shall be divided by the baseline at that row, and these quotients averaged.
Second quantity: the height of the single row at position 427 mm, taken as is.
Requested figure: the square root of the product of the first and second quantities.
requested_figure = 17.9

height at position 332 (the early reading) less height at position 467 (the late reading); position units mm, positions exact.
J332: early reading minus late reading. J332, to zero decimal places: -114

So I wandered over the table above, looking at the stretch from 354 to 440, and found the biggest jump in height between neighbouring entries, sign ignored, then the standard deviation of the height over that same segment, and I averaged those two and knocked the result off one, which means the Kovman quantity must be -25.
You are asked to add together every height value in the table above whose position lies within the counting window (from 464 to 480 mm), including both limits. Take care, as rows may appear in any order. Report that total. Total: 969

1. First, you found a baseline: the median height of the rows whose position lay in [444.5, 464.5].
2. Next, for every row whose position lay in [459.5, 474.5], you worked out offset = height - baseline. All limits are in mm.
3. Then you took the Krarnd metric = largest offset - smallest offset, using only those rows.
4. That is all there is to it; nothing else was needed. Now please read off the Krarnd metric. 12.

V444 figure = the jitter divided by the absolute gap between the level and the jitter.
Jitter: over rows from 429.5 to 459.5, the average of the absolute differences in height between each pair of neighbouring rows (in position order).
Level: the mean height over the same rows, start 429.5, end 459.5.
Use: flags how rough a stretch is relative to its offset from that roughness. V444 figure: 0.06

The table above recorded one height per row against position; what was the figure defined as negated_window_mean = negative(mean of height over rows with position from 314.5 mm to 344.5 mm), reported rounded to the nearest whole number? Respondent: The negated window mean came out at -216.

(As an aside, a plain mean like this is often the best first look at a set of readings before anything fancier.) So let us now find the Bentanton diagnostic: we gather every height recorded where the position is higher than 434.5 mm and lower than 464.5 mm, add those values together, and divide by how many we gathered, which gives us 329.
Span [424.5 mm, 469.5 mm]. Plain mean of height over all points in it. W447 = 327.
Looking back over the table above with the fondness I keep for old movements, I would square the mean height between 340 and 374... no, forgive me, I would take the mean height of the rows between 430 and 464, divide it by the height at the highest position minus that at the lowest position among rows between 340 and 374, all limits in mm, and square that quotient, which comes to 34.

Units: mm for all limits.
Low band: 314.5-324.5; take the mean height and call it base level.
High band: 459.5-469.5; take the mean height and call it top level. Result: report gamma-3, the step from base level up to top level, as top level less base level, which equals 132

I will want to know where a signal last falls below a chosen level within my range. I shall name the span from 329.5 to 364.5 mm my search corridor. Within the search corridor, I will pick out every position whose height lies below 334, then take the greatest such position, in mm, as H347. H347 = 362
